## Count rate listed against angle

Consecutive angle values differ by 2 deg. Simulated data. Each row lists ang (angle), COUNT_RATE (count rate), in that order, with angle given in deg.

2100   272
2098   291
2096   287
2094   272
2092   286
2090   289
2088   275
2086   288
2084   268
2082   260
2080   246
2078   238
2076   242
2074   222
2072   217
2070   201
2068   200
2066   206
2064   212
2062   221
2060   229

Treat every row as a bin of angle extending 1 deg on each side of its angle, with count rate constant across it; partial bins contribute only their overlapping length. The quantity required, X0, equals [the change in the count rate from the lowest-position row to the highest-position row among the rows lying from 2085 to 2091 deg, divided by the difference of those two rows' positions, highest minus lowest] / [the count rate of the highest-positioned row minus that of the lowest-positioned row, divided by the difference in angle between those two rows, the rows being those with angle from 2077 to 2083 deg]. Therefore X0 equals 0.0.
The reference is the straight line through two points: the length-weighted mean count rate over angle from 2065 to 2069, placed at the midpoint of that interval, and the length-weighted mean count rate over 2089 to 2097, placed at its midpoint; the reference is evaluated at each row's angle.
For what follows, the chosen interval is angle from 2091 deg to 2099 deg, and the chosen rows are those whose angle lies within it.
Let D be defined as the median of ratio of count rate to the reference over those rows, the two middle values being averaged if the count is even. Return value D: 0.977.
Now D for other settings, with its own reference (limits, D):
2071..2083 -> 1.008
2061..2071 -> 1.030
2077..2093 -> 1.034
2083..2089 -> 1.048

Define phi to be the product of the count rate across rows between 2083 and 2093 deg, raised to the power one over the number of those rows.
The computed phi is 281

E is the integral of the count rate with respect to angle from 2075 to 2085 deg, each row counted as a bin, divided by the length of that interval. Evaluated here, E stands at 251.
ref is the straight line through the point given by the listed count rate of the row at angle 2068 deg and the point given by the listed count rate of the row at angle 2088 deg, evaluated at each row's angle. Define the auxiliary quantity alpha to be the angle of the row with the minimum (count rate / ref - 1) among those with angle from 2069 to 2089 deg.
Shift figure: 2070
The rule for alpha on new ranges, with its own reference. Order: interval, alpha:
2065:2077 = 2070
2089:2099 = 2094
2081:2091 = 2088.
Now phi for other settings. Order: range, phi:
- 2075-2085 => 251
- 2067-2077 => 216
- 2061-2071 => 208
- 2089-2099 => 285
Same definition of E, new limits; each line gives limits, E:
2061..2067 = 213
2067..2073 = 206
